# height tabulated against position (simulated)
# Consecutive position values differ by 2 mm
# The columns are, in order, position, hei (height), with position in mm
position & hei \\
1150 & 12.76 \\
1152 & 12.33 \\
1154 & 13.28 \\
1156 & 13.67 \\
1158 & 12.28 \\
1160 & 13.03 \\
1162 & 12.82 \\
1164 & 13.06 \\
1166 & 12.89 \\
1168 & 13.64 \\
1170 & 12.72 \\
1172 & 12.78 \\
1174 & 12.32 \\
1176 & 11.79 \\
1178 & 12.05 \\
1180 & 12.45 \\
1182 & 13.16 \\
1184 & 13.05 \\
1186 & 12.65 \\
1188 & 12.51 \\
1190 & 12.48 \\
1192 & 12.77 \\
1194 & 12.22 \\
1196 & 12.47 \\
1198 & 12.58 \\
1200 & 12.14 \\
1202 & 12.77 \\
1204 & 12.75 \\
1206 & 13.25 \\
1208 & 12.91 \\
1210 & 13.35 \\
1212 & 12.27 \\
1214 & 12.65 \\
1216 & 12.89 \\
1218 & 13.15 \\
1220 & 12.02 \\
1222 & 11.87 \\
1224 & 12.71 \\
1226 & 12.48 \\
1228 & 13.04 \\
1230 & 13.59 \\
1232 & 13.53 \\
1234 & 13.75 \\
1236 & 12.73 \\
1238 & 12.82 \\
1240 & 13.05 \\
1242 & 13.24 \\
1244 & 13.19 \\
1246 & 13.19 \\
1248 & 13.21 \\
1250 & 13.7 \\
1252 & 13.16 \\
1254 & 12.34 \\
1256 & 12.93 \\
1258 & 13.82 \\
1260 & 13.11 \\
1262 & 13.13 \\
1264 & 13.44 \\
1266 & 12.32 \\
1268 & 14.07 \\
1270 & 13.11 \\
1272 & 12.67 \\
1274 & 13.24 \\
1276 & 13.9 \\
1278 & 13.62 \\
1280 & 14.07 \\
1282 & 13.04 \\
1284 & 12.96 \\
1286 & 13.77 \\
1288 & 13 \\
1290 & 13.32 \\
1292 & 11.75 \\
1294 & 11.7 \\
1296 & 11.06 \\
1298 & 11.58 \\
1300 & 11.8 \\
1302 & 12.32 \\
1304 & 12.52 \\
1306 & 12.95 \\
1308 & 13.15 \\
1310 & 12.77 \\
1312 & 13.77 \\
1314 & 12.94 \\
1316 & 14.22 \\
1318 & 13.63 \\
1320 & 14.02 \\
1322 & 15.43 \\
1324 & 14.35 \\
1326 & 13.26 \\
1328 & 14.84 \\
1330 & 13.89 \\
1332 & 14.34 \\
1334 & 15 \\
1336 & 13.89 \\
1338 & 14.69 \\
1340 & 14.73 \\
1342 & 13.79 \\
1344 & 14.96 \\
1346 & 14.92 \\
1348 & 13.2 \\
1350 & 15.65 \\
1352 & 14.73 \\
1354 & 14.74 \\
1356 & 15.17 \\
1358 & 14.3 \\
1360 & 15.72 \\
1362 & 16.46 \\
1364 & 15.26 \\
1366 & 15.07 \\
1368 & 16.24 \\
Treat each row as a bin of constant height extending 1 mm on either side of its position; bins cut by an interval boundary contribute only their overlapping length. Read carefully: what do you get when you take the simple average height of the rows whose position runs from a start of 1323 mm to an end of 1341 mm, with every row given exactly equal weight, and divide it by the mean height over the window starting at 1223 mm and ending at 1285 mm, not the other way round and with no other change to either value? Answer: 1.09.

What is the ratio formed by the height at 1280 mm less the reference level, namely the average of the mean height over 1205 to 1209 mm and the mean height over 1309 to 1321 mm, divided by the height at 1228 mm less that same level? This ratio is -2.7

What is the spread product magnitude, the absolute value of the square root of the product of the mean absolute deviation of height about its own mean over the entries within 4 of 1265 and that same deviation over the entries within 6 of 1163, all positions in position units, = 0.39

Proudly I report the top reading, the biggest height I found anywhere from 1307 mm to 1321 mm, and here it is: 14.22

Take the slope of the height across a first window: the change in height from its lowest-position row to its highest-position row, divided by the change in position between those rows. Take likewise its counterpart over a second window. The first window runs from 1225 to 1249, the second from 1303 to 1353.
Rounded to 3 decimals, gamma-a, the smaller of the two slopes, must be 0.033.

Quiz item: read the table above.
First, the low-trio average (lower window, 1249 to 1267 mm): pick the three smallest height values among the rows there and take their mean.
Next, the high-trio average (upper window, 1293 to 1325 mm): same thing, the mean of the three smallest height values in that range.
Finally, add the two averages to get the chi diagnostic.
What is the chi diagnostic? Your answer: 24.0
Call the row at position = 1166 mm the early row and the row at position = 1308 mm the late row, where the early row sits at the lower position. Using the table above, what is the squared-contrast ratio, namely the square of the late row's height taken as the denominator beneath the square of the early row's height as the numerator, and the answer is 0.96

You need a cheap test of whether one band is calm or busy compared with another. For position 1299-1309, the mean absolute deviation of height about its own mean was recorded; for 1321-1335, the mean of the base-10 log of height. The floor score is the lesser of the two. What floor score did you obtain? 0.40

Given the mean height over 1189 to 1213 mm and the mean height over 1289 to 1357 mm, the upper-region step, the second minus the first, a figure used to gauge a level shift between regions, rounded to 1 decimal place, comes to 1.0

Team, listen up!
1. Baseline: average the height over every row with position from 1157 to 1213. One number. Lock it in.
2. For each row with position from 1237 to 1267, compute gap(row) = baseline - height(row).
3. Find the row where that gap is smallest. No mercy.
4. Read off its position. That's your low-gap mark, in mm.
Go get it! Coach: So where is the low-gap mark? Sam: 1258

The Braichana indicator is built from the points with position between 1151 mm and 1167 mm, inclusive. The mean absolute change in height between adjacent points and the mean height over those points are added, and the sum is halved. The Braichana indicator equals 6.8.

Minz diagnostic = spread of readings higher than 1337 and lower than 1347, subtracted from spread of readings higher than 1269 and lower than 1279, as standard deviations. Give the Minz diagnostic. 0.00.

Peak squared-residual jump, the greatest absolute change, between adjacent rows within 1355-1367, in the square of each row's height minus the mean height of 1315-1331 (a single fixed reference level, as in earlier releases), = 4.0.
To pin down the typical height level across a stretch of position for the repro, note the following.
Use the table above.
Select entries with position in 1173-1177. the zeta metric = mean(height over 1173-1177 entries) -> 12.1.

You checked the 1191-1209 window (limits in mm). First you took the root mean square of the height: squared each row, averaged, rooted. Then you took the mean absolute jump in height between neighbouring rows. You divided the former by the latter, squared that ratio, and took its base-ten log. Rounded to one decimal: 3.1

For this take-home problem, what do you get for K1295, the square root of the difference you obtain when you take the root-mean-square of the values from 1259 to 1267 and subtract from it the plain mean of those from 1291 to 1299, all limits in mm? 1.2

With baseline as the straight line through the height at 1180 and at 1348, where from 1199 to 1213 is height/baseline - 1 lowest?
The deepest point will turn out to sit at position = 1200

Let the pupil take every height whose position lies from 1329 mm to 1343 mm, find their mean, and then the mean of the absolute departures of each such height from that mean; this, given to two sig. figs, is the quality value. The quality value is 0.41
